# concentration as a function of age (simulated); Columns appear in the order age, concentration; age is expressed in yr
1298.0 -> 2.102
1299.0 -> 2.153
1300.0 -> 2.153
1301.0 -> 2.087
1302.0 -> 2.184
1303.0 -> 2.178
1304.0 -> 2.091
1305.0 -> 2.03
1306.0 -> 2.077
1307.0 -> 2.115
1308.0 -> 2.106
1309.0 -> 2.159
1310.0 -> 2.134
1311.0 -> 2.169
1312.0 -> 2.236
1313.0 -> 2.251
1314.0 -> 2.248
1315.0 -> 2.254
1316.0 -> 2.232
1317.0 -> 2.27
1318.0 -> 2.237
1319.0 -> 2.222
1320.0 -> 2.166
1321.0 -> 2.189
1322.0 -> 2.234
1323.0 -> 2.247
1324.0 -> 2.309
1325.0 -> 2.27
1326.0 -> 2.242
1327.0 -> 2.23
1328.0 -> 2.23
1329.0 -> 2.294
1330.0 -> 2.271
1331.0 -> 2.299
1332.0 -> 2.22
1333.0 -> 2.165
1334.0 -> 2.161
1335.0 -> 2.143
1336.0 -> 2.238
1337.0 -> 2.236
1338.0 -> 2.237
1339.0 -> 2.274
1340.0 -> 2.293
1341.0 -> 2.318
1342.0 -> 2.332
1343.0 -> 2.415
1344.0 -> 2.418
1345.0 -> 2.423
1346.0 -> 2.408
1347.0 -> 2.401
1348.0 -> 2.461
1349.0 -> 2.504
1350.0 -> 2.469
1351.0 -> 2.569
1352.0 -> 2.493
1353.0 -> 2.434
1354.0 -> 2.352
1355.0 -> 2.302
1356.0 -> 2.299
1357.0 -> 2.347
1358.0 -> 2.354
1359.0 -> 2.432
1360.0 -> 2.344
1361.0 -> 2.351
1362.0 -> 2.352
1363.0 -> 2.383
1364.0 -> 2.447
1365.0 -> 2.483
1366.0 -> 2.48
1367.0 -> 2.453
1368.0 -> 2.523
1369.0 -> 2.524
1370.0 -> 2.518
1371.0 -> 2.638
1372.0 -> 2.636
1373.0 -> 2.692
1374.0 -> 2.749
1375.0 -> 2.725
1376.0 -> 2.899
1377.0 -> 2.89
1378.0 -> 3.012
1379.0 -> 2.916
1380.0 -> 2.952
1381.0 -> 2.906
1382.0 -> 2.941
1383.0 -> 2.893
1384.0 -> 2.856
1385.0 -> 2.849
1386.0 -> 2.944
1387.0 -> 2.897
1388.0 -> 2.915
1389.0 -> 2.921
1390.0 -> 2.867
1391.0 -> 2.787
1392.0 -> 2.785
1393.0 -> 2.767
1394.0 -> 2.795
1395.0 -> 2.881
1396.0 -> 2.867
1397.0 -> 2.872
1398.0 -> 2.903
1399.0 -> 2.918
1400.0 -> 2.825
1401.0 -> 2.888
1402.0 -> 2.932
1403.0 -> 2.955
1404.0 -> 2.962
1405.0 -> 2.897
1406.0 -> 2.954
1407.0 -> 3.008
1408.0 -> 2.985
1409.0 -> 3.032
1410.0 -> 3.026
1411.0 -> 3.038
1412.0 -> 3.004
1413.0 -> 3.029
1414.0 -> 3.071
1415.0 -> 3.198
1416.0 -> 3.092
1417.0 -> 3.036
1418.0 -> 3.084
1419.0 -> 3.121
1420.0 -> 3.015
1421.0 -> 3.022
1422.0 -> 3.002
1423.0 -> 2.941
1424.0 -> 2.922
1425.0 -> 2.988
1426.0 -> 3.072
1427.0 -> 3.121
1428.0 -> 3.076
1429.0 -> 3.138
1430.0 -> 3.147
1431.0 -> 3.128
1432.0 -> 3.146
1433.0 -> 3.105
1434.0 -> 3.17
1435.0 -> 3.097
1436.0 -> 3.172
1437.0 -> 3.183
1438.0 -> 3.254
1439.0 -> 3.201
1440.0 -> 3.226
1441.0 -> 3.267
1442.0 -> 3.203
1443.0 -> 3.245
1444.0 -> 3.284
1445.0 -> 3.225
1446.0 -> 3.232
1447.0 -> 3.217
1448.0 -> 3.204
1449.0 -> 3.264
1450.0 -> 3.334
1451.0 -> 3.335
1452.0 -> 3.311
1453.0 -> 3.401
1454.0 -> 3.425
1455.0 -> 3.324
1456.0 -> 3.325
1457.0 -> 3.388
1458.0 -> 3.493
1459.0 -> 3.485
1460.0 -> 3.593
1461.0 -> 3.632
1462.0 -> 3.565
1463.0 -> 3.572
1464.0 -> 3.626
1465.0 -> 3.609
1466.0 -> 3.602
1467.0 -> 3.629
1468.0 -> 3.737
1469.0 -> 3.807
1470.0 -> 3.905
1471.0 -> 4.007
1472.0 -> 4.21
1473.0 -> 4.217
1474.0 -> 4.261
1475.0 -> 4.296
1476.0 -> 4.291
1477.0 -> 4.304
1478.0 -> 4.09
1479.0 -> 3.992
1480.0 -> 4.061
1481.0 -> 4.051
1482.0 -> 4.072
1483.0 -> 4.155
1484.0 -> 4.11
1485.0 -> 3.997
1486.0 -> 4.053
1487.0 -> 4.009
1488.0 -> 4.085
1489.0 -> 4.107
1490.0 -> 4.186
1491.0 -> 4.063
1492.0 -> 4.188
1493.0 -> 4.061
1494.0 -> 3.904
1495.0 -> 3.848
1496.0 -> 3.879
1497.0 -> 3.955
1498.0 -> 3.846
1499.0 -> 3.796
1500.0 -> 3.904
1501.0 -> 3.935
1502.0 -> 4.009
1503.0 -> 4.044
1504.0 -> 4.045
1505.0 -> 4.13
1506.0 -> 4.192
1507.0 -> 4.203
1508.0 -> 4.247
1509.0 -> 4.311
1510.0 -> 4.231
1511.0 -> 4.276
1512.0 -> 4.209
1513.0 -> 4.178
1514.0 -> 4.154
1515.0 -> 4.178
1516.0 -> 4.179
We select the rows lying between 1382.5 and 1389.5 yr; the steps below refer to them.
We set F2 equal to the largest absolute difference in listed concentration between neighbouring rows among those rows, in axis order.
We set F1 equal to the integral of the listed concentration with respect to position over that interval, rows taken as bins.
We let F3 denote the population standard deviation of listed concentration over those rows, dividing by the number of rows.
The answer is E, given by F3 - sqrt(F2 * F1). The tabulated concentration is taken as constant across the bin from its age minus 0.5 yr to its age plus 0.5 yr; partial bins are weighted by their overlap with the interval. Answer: -1.36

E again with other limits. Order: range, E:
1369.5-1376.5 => -1.70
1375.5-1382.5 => -1.54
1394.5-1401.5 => -1.34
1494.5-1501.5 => -1.67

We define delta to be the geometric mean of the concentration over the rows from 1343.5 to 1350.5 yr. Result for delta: 2.44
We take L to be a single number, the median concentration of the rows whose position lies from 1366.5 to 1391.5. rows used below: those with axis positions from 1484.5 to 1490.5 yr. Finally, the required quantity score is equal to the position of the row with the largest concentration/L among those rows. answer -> 1490.0 yr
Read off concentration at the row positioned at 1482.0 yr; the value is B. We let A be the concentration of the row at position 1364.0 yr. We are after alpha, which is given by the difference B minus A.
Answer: 1.6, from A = 2.447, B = 4.072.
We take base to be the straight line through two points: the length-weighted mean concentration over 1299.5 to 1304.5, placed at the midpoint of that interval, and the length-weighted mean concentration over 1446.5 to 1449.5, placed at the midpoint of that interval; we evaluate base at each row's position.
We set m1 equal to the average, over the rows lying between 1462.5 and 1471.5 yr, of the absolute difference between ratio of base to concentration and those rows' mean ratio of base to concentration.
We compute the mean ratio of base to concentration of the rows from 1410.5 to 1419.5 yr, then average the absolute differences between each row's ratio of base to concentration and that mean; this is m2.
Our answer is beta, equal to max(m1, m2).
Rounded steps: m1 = 0.026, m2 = 0.011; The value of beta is 0.0259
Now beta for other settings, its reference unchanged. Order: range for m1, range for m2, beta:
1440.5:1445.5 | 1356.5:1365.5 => 0.0162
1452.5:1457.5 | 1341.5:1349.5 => 0.0120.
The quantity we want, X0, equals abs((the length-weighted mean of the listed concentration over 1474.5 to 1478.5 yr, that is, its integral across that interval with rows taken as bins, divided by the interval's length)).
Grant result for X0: 4.2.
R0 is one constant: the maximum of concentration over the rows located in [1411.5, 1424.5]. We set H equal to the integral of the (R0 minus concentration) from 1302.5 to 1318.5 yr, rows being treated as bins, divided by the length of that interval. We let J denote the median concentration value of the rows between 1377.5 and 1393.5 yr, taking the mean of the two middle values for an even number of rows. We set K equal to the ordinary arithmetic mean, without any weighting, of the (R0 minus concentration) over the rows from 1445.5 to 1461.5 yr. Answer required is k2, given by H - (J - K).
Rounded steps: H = 1.0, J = 2.9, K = -0.2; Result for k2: -2.1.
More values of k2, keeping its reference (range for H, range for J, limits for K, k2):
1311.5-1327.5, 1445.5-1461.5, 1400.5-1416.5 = -2.2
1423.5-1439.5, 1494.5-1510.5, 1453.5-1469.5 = -4.3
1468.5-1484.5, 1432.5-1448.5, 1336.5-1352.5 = -3.3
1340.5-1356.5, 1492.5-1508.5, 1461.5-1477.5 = -3.9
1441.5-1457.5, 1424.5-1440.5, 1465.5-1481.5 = -4.1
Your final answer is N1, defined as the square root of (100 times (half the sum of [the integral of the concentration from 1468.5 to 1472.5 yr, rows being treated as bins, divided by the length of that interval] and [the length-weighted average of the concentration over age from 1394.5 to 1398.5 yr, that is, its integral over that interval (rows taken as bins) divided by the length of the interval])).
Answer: 18.52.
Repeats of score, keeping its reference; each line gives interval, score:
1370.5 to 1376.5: 1376.0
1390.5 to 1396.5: 1395.0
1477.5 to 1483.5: 1483.0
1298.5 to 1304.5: 1302.0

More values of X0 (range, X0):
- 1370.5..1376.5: 2.7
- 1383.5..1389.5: 2.9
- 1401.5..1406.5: 2.9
